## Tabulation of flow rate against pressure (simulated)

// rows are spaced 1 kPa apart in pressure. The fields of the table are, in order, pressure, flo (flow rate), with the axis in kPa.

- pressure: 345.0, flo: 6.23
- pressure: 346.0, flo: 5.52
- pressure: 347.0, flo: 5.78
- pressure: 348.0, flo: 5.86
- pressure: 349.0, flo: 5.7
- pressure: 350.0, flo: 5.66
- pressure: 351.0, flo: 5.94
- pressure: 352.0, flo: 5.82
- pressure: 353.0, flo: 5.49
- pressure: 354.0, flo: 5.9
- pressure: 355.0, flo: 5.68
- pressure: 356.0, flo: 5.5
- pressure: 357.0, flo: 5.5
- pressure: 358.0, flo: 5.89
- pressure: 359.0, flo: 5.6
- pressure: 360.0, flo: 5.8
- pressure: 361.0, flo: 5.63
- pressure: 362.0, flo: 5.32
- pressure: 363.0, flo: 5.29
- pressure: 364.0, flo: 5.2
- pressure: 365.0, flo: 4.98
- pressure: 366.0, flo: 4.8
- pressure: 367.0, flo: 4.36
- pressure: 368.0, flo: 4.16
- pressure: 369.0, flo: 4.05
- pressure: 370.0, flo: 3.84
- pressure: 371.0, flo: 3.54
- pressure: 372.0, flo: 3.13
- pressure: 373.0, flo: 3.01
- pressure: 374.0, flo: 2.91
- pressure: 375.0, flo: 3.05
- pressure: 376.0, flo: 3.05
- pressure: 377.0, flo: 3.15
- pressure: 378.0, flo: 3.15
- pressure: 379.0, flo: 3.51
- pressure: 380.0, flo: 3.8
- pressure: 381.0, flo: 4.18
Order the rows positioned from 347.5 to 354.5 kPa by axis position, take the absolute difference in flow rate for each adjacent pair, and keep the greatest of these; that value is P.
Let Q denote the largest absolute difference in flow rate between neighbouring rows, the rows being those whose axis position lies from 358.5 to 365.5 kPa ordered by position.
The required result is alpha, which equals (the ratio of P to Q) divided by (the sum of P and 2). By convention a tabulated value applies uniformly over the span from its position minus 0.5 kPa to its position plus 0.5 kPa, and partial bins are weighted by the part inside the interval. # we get 0.55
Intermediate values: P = 0.410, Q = 0.310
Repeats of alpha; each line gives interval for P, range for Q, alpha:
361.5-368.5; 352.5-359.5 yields 0.44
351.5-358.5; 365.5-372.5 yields 0.39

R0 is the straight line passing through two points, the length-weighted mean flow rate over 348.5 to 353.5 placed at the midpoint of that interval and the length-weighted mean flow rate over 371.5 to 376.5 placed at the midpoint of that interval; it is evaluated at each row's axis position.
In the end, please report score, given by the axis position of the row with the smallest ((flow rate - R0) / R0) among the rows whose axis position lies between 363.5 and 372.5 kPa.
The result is 372.0 kPa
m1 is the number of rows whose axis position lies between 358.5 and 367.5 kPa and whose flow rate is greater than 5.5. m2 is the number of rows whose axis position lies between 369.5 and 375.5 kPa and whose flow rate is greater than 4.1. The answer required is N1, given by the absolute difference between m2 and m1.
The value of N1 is 3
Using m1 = 3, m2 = 0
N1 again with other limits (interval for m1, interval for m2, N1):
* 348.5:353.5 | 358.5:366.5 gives 4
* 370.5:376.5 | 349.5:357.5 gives 8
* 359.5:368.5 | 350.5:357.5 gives 5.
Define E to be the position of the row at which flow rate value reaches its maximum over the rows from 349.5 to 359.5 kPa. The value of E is 351.0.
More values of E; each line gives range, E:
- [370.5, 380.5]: 380.0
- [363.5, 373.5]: 364.0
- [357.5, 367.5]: 358.0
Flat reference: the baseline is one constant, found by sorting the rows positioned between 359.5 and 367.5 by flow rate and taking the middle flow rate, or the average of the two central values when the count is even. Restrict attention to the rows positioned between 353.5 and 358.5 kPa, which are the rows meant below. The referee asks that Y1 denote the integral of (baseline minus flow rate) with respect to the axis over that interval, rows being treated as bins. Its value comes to -2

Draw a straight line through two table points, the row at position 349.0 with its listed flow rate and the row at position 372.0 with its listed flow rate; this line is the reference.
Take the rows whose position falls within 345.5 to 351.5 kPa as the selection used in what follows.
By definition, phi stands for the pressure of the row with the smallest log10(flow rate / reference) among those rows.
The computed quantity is 346.0 kPa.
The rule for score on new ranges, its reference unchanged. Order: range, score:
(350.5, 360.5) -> 353.0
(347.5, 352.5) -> 349.0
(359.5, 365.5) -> 362.0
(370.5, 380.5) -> 373.0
